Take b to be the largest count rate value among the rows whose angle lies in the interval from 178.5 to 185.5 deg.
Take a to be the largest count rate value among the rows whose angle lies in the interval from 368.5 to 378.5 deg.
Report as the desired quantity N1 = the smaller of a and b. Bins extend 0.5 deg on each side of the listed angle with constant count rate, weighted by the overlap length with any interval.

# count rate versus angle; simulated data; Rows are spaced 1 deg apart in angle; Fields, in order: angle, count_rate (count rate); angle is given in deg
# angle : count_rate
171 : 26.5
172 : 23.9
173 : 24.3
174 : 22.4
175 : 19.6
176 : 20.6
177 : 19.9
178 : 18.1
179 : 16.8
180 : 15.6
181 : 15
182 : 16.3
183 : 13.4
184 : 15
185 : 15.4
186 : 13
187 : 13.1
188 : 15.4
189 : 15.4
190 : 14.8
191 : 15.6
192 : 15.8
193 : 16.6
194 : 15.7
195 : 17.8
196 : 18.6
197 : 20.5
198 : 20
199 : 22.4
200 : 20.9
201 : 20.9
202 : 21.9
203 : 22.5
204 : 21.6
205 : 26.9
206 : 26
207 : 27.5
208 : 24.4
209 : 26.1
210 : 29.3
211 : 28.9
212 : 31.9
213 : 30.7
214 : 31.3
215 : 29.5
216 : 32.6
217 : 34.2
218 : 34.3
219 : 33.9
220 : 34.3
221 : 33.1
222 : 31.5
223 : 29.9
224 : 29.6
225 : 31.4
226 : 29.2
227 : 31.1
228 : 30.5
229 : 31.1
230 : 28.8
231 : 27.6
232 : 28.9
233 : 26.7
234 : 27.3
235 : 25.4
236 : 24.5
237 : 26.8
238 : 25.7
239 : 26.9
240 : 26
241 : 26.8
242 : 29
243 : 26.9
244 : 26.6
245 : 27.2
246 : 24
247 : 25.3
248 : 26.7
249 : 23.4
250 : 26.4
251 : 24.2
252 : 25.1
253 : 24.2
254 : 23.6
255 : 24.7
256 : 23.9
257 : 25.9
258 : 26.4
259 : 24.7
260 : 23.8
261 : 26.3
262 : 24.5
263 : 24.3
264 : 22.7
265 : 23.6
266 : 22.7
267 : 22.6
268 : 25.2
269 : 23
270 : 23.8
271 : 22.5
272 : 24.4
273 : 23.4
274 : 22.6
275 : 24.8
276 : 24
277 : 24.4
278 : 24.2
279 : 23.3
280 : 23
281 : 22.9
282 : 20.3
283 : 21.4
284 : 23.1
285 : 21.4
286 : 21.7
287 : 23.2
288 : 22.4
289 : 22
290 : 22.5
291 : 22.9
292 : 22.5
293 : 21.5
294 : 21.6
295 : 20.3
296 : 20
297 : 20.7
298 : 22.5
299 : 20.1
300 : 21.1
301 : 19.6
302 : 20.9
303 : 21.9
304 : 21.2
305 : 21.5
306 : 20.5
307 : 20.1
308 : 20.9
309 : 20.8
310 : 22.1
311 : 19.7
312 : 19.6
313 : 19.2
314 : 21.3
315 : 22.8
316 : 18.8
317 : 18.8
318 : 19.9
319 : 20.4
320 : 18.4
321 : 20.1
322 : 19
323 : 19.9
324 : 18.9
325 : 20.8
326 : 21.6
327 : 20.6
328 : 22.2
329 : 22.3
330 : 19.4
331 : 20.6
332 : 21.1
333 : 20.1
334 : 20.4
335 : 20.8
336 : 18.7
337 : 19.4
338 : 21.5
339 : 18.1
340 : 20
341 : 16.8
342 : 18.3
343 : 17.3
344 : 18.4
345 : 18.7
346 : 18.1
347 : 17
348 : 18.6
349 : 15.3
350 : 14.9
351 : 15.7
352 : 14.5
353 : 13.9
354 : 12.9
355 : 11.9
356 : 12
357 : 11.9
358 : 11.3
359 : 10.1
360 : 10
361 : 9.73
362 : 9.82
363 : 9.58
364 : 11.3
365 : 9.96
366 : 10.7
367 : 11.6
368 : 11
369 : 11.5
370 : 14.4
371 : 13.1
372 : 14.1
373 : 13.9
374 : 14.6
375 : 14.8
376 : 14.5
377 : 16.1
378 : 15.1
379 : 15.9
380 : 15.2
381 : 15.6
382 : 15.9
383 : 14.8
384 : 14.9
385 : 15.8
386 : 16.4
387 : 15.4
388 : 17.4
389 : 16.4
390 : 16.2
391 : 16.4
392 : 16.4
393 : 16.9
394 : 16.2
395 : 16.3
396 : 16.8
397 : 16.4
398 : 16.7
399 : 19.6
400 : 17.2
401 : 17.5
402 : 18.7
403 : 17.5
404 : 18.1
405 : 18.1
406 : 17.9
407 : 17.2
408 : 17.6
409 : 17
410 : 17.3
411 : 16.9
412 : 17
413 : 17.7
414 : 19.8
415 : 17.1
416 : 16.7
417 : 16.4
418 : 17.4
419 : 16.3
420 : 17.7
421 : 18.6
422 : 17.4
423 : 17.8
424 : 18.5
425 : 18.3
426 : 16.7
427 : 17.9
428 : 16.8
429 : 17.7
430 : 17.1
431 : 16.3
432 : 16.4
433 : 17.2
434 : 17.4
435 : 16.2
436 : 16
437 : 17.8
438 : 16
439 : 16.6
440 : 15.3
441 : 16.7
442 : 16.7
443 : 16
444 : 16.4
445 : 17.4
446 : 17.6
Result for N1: 16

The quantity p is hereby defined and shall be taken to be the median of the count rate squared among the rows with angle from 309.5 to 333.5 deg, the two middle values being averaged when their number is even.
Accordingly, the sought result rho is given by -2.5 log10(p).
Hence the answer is -6.5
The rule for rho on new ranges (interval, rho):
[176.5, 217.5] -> -6.5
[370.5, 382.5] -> -5.9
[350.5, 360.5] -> -5.4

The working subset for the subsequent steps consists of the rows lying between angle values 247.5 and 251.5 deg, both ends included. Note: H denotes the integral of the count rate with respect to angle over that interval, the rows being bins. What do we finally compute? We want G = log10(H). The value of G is 2.00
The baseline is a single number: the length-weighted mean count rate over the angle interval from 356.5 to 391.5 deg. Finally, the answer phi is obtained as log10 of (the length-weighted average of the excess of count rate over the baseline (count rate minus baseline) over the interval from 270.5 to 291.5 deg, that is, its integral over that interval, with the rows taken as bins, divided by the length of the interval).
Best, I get 0.97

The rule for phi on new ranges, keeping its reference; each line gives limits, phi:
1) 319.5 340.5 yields 0.82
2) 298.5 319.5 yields 0.84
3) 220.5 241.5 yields 1.17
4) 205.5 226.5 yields 1.23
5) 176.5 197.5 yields 0.40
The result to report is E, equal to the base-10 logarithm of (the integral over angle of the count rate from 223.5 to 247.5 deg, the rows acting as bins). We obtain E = 2.822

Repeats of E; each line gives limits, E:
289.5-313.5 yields 2.702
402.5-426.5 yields 2.624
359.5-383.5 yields 2.496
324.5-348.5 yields 2.673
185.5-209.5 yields 2.675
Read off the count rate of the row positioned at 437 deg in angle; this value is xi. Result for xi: 17.8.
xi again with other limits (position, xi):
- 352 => 14.5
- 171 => 26.5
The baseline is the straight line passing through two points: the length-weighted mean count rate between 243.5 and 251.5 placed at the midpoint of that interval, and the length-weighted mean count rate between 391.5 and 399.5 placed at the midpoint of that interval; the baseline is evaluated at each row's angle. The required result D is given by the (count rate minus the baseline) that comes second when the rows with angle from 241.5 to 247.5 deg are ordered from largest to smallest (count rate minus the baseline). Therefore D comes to 1.6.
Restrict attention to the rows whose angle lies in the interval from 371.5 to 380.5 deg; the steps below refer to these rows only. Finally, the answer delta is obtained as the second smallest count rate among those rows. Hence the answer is 14.1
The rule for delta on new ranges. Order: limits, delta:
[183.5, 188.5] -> 13.1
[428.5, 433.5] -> 16.4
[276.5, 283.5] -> 21.4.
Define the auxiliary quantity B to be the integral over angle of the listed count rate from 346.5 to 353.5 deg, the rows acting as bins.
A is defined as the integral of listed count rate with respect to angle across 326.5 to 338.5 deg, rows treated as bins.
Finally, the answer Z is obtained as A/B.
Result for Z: 2.25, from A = 247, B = 110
